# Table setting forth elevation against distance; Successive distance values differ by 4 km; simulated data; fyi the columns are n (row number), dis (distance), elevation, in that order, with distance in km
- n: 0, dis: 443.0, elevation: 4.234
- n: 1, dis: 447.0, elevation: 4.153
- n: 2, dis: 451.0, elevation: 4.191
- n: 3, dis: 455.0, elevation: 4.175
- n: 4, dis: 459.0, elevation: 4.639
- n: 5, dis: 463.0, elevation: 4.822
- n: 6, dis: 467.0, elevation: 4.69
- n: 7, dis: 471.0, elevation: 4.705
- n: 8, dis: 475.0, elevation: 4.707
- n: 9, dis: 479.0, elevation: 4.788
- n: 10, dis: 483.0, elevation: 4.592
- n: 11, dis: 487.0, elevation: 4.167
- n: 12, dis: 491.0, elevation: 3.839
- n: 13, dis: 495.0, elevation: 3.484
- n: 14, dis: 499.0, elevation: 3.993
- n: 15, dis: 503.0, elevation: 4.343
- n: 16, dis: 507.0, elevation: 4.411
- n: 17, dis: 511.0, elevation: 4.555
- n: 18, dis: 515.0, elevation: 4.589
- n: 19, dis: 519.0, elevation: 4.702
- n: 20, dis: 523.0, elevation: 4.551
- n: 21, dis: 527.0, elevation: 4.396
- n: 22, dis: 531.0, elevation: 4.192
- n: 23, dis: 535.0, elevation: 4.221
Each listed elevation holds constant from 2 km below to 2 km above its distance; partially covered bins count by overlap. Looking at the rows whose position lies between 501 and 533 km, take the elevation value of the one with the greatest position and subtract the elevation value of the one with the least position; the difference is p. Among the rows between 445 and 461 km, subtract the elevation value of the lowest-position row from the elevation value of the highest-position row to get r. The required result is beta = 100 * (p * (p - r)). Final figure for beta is 10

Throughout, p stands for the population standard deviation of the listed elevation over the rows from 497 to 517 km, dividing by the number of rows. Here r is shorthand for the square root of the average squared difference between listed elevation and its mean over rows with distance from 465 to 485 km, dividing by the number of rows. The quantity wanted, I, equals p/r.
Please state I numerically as 3.4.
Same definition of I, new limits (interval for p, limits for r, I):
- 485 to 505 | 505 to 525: 3.2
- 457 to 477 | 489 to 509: 0.2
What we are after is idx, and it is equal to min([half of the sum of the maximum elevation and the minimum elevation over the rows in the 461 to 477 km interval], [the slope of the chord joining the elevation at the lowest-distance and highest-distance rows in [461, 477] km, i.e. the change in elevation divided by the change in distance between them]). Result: -0.01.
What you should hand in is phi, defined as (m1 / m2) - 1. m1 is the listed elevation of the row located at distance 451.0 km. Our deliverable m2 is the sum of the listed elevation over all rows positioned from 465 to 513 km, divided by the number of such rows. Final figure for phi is -0.038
